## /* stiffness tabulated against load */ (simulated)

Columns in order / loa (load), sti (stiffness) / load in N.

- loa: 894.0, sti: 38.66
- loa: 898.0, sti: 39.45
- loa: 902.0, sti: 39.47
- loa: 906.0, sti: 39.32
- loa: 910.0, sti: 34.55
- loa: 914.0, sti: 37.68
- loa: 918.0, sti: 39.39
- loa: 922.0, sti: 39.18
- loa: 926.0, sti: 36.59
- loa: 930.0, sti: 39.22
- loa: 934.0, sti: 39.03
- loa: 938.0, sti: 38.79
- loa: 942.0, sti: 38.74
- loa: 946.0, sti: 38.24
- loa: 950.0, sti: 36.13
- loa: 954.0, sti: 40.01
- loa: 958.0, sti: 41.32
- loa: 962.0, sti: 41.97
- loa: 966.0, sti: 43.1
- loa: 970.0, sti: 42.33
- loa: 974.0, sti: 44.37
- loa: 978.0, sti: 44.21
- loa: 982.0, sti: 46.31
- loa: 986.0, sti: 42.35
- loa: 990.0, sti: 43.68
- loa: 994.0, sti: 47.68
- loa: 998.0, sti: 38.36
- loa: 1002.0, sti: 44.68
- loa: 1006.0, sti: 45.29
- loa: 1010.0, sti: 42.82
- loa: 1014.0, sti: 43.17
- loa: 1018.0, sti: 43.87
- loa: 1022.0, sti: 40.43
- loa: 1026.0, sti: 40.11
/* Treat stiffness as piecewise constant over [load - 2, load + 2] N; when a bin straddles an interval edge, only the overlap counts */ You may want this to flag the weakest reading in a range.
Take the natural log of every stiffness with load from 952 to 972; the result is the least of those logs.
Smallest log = 3.69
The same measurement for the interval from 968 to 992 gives 3.75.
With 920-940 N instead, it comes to 3.60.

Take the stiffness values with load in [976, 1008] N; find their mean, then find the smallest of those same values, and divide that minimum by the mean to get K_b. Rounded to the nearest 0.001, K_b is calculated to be 0.870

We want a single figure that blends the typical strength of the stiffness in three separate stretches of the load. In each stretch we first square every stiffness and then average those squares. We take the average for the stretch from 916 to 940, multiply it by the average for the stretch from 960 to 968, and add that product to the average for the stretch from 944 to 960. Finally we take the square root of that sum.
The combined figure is 1647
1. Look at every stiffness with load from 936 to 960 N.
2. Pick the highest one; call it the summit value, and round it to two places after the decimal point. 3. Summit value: 41.32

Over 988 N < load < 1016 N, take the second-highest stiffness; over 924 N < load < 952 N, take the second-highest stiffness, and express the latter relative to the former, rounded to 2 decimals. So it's 0.86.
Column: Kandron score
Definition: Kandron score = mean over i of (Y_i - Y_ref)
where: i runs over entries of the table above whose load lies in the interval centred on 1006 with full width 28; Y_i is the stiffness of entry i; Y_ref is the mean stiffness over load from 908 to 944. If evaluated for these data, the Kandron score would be 5.6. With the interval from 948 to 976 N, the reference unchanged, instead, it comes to 3.2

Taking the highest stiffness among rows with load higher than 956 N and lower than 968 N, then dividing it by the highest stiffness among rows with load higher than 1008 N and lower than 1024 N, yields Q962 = 0.98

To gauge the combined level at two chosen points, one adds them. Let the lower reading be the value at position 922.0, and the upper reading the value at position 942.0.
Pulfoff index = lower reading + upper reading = 77.9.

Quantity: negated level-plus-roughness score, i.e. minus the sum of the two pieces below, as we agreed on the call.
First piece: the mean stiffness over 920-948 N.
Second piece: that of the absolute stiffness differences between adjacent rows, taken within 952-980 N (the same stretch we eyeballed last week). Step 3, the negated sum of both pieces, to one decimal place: -39.6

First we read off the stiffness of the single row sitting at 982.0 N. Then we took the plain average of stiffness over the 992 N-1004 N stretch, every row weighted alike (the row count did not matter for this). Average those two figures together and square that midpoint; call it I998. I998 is 2020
